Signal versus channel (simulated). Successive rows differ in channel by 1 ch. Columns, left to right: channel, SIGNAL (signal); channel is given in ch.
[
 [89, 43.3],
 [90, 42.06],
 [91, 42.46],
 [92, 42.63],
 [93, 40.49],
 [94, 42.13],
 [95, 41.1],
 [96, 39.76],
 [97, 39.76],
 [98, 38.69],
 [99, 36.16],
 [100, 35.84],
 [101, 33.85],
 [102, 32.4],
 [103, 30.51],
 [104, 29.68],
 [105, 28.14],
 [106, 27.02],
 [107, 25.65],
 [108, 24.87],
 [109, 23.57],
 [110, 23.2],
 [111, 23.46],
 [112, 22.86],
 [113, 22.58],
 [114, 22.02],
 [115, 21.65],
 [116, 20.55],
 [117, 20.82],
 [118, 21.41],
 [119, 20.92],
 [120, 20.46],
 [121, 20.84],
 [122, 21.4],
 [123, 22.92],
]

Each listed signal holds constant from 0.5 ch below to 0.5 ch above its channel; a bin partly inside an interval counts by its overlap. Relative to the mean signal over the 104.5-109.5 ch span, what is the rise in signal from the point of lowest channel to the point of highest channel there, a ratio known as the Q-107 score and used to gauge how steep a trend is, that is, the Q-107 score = -0.18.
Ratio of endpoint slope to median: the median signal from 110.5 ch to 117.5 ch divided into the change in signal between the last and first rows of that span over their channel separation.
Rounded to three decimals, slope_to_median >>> -0.020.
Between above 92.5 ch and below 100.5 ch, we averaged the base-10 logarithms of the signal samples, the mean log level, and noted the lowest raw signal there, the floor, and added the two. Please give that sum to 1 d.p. 37.4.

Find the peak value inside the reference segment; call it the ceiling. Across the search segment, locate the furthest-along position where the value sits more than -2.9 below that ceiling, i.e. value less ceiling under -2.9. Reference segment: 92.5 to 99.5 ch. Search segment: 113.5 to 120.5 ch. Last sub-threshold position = 120 ch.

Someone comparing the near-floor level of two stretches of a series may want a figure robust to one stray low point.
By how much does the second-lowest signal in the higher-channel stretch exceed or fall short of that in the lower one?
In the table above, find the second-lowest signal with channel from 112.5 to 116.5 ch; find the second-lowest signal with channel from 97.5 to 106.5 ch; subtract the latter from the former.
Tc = -6.5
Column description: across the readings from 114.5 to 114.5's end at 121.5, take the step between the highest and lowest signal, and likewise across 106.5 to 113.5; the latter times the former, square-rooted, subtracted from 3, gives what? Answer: 1.1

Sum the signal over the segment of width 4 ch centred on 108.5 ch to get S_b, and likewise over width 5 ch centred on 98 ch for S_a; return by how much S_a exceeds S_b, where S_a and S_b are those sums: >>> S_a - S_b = 93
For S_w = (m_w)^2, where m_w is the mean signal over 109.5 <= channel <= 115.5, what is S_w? 512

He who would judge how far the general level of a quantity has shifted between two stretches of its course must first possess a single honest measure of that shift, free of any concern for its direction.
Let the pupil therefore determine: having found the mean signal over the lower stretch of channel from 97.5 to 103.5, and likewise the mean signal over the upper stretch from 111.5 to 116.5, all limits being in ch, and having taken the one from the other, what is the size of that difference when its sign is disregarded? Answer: 13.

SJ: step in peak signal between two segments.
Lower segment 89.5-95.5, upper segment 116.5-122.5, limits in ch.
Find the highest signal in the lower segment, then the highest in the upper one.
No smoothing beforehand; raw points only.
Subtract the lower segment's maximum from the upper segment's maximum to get -21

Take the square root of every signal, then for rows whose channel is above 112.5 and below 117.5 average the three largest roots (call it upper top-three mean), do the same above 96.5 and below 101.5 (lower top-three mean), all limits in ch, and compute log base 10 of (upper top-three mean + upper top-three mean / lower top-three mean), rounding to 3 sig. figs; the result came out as 0.737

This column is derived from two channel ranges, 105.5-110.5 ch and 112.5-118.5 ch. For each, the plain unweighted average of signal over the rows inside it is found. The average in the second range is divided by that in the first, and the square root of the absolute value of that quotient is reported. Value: 0.93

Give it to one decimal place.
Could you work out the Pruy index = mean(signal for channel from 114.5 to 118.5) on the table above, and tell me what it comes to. 21.1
